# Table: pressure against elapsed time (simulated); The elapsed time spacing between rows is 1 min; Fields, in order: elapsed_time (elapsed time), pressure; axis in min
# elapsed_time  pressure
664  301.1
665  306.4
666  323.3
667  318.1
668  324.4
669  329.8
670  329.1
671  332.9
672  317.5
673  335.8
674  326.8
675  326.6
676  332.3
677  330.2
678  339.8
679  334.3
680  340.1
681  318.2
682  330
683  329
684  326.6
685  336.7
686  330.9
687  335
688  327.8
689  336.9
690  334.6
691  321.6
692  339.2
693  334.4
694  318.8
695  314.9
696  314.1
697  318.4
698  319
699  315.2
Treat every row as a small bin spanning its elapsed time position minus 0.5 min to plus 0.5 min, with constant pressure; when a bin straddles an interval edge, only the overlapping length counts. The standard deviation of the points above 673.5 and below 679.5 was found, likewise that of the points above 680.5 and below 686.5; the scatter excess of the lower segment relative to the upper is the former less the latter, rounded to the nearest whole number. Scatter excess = -1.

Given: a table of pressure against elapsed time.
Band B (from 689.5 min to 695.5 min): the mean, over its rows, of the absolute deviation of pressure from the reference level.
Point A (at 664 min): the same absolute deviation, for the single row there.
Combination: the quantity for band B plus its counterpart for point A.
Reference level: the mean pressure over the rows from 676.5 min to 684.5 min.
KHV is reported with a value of 39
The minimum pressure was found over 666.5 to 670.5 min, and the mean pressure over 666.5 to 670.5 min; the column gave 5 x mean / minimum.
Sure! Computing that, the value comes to 5.11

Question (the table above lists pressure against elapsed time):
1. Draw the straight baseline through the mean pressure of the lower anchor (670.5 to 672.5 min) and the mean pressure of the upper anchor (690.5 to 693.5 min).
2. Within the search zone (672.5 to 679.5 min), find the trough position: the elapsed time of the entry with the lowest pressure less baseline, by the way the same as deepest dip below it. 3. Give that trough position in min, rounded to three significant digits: 675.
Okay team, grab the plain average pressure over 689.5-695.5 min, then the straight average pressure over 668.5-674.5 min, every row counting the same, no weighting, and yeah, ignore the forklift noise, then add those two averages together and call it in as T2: 656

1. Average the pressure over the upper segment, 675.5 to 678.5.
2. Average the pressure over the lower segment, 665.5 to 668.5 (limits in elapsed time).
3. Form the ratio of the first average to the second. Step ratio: 1.04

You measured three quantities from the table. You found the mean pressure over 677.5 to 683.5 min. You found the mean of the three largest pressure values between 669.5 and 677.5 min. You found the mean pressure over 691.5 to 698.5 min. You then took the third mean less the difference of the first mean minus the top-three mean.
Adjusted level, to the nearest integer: 324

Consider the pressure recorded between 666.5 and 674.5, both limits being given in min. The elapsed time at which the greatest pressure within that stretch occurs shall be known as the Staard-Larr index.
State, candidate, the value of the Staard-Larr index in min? 673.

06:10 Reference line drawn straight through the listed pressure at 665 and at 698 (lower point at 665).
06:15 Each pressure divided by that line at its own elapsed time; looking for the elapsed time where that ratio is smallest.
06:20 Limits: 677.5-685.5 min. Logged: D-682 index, 681 min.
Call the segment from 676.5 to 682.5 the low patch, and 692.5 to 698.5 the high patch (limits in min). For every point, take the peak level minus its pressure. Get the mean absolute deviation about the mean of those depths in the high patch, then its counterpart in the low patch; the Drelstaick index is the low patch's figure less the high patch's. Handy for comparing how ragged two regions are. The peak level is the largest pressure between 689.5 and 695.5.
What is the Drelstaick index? 1.1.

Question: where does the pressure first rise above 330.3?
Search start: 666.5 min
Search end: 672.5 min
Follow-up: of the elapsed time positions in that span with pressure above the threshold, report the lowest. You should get 671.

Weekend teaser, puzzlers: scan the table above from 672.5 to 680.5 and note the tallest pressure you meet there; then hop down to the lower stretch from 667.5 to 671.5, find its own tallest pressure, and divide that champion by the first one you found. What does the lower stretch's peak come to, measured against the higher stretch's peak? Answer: 0.98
